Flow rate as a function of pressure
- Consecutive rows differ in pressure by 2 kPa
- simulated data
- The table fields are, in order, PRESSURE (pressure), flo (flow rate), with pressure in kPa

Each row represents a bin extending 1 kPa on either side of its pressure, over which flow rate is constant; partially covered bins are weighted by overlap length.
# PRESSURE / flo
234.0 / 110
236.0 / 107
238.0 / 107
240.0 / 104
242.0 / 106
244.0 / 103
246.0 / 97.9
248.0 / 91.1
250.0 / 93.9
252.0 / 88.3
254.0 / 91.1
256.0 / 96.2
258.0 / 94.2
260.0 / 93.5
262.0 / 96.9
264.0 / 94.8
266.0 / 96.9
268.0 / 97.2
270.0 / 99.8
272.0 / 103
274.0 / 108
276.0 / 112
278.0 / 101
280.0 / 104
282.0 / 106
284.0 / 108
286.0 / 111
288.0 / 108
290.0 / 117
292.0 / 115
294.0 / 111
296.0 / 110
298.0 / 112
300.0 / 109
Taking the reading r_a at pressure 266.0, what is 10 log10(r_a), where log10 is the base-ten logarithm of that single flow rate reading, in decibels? 19.9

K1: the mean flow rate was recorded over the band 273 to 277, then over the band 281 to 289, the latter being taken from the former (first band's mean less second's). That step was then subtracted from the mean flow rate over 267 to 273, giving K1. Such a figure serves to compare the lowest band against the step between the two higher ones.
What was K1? 98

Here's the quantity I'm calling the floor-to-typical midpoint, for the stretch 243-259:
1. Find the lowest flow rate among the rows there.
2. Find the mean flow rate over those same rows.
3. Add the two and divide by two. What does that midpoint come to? 91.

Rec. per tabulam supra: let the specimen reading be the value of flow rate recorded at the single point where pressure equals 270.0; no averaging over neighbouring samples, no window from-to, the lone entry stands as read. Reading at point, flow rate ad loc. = 99.8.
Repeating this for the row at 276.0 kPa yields 112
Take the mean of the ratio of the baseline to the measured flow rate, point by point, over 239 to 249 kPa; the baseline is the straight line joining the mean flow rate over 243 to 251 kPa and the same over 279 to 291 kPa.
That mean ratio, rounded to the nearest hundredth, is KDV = 0.95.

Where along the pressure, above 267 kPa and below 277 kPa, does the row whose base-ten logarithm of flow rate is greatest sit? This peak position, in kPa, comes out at 276.0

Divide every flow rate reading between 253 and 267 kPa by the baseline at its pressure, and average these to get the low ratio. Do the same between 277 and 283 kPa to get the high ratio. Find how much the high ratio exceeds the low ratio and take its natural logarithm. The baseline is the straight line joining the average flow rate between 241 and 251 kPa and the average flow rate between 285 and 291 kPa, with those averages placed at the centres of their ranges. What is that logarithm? -3.6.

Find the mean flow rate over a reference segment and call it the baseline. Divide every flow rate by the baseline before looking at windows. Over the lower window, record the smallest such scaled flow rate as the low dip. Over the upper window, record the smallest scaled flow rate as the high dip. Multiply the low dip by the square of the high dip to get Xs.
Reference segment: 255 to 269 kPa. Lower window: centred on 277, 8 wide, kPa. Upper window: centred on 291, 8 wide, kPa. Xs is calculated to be 1.35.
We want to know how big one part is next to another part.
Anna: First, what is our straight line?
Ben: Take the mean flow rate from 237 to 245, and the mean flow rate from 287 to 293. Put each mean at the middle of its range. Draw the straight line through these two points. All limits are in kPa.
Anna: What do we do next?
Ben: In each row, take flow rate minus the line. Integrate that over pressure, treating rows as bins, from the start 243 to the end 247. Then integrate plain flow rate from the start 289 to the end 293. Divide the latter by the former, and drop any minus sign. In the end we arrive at 22.2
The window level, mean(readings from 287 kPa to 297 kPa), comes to 112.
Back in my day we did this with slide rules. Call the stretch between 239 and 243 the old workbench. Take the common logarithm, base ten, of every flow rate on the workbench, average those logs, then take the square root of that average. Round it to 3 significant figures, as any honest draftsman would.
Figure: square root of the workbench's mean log 1.42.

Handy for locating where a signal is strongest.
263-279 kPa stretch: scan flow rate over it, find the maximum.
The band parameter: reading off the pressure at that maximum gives 276.0 kPa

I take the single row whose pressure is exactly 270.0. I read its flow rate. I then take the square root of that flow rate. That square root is 10.0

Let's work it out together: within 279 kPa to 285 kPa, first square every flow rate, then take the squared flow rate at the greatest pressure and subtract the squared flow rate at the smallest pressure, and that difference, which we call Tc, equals 848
